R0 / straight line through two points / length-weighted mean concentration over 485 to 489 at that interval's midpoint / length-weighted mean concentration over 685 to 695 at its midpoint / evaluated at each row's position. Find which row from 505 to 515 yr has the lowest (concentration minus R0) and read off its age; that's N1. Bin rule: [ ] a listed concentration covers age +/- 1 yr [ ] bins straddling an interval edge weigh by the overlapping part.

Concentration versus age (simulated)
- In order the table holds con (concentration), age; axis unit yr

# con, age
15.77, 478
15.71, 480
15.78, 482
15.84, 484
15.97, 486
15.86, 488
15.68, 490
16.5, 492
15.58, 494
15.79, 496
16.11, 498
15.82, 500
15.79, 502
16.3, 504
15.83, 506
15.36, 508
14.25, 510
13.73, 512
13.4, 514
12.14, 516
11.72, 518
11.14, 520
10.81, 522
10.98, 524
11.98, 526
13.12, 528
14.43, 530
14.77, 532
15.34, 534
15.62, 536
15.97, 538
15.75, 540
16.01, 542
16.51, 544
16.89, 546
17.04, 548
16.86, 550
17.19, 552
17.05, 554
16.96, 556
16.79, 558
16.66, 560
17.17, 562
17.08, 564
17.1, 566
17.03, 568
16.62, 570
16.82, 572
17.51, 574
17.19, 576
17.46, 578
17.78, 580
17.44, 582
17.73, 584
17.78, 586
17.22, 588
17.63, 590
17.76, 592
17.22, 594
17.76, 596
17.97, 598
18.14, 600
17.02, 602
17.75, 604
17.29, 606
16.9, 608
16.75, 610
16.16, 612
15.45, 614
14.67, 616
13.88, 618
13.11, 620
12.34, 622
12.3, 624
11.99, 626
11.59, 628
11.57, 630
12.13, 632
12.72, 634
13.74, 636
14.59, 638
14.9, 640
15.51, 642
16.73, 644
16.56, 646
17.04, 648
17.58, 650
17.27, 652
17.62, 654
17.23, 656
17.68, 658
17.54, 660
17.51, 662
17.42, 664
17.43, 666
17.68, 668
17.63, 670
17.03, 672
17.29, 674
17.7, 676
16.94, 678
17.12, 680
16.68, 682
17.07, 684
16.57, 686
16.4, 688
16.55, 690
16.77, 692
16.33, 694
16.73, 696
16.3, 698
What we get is 514 yr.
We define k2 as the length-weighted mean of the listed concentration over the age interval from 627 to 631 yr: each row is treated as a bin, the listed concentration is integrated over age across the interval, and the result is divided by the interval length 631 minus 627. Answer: 11.6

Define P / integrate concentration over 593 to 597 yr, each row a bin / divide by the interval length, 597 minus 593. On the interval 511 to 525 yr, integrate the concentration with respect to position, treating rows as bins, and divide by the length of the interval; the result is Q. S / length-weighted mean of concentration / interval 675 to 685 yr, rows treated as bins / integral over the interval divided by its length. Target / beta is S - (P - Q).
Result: 11.6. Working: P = 17.5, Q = 12.0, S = 17.1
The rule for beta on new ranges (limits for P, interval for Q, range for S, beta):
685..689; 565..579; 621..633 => 12.6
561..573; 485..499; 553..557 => 16.0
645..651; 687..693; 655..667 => 17.0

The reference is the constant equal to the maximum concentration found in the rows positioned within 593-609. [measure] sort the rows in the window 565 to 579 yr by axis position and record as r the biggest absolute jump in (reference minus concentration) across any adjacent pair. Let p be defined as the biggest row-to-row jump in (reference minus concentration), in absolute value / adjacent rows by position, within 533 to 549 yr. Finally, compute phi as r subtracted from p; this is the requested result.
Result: -0.2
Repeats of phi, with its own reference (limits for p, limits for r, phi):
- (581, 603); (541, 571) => 0.6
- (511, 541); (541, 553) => 0.8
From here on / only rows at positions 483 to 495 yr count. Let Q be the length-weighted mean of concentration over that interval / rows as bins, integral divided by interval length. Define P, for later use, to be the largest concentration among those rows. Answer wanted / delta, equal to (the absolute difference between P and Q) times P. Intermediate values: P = 16.5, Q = 15.9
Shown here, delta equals 10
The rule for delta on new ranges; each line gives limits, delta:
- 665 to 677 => 4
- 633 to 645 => 34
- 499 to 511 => 12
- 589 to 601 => 7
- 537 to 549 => 12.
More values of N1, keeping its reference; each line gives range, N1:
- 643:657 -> 646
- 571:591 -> 572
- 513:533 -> 522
